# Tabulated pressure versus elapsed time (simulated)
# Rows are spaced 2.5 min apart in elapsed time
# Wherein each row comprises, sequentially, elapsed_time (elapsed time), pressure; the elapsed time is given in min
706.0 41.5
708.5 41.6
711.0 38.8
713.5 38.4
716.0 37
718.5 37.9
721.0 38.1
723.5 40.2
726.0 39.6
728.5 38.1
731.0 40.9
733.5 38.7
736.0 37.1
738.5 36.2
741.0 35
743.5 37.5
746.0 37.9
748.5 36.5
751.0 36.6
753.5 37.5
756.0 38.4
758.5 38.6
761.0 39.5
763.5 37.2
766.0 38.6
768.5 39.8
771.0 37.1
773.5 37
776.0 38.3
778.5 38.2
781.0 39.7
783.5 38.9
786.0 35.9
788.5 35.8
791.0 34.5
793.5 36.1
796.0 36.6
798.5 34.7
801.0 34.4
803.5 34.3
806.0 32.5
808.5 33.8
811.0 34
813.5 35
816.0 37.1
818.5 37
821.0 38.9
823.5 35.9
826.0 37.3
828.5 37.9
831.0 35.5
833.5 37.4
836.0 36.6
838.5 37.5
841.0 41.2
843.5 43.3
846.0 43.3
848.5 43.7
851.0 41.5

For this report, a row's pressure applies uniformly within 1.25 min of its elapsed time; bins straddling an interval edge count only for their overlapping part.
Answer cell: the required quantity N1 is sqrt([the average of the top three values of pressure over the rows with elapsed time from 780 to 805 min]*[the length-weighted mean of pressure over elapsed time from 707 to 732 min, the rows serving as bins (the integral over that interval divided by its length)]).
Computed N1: 38.7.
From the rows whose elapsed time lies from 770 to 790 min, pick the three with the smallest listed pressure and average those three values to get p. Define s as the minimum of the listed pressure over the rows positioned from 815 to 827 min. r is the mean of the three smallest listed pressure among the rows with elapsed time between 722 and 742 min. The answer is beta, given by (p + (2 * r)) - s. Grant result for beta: 73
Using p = 36.2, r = 36.1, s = 35.9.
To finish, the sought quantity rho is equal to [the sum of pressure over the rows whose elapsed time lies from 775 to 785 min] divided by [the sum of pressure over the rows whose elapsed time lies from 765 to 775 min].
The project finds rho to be 1.02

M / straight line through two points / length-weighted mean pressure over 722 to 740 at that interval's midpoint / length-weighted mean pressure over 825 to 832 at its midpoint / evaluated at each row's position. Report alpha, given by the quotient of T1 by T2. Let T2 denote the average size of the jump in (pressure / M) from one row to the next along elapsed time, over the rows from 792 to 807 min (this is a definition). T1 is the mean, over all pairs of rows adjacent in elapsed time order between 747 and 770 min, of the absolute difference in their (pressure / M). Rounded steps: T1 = 0.0268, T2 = 0.0240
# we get 1.12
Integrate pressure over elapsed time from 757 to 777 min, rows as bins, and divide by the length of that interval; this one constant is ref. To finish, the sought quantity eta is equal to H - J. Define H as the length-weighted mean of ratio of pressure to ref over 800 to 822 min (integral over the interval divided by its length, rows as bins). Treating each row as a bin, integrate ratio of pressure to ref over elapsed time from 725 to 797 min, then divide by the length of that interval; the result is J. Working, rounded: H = 0.92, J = 0.98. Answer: -0.064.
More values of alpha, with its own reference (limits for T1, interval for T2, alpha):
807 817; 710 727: 1.28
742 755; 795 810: 0.67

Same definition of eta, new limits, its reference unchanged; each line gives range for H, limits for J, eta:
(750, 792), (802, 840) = 0.044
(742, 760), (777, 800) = 0.022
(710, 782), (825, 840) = 0.026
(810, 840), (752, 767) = -0.040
